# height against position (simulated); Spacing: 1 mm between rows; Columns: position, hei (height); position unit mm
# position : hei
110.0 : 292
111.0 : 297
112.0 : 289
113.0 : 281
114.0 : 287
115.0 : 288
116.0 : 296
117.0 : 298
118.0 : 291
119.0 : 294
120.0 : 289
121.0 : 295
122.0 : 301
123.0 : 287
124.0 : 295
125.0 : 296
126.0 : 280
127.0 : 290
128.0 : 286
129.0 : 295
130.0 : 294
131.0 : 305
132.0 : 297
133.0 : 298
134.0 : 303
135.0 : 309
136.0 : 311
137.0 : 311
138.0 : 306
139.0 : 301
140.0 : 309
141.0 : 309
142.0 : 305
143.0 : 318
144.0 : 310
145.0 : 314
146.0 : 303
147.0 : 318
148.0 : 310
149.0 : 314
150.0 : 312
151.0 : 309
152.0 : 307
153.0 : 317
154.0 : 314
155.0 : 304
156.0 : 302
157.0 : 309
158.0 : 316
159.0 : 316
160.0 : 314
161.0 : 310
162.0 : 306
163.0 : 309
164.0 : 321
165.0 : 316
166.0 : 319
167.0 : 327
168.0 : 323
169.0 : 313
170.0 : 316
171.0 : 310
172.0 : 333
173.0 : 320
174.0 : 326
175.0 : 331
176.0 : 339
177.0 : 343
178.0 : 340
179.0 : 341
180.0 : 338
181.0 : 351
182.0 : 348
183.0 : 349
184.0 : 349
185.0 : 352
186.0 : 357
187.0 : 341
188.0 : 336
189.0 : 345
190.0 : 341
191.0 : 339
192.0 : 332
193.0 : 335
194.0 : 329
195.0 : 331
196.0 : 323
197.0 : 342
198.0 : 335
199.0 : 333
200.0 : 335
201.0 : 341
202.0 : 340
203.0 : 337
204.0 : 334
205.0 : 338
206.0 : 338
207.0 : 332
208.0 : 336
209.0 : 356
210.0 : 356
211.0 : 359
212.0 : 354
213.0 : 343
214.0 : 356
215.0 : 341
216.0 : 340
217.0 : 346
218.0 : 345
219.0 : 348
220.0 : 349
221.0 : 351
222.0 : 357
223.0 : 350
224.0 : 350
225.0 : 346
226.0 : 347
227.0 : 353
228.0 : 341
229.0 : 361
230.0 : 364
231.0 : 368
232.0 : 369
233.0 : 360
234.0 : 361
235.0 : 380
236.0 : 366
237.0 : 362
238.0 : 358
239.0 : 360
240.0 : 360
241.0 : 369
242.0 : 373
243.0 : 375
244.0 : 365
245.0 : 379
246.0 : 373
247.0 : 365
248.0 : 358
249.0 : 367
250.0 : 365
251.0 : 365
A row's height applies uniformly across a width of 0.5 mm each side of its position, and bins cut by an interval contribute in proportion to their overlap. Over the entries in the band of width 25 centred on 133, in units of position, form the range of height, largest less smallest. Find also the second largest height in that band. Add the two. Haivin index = 352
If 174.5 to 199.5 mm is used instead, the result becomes 386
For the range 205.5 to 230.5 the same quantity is 393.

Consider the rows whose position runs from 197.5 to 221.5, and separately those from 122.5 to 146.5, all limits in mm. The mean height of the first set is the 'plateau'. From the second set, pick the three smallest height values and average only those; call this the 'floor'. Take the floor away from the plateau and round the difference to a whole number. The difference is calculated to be 59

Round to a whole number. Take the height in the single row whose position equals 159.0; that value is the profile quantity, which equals 316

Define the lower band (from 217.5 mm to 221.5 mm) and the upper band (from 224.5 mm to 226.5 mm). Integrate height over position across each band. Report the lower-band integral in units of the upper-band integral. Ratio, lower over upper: 2.0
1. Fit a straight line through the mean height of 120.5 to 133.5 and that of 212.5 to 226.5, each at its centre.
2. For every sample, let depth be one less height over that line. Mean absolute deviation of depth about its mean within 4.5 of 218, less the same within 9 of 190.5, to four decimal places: -0.0175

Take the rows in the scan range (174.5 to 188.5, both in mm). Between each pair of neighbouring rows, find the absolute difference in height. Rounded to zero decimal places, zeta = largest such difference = 16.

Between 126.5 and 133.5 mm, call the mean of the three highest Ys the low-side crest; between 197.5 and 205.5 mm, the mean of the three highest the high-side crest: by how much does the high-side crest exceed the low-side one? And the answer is 40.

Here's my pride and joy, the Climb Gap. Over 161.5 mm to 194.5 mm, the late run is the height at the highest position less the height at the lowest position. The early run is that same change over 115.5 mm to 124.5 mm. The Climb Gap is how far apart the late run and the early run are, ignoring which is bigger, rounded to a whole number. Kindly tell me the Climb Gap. 24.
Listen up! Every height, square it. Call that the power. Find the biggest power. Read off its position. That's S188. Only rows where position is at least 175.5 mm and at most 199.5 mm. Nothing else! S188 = 186.0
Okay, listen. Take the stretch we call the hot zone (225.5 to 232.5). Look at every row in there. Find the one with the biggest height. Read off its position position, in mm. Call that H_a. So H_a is 232.0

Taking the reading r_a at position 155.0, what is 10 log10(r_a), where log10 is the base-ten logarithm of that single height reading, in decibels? 24.83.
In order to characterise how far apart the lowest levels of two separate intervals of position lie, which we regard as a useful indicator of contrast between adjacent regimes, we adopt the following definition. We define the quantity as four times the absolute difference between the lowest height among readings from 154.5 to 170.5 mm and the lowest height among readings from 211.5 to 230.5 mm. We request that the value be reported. 152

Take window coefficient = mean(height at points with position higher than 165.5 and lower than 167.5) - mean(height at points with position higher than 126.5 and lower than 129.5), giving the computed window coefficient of 33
